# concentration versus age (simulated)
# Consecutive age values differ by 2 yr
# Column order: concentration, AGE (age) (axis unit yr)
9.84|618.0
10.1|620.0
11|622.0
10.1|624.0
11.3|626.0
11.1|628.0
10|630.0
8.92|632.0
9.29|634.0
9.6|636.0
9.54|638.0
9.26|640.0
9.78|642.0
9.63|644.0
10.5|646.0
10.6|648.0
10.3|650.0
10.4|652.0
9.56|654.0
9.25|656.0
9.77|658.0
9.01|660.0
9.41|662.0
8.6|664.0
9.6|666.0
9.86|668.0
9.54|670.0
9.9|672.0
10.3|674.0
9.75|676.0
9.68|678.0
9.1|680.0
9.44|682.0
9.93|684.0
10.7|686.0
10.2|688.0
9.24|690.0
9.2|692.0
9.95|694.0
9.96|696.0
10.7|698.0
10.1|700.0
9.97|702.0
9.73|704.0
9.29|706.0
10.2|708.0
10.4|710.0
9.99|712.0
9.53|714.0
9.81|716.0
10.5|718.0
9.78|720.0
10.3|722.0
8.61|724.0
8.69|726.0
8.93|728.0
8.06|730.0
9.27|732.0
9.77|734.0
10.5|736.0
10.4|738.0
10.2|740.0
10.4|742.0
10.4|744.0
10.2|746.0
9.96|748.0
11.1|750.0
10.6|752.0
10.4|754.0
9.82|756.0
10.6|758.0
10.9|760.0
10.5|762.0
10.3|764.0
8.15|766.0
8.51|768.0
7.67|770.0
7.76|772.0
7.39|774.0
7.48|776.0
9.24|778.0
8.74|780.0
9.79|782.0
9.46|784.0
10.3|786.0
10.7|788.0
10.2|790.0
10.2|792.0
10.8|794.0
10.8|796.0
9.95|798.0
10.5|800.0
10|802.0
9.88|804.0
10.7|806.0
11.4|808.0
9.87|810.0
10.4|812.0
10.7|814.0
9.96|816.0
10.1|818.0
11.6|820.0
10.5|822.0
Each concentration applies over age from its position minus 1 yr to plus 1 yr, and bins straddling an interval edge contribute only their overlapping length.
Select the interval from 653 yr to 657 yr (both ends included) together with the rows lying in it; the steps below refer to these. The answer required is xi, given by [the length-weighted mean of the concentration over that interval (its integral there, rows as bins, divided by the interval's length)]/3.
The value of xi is 3.1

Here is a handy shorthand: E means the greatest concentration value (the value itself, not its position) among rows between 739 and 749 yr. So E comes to 10.4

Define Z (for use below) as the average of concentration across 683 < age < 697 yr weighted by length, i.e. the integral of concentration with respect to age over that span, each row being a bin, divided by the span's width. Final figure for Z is 9.9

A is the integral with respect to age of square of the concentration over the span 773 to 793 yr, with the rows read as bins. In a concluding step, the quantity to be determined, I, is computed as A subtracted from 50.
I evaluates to -1723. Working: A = 1773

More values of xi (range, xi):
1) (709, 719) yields 3.3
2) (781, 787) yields 3.3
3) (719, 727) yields 3.1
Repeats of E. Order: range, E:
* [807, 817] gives 11.4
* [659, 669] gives 9.86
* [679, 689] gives 10.7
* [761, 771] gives 10.5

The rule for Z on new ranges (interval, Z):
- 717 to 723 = 10.2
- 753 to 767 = 10.1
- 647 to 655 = 10.2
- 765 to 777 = 7.8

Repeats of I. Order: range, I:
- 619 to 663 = -4306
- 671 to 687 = -1506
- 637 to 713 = -7265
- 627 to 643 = -1457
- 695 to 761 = -6542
